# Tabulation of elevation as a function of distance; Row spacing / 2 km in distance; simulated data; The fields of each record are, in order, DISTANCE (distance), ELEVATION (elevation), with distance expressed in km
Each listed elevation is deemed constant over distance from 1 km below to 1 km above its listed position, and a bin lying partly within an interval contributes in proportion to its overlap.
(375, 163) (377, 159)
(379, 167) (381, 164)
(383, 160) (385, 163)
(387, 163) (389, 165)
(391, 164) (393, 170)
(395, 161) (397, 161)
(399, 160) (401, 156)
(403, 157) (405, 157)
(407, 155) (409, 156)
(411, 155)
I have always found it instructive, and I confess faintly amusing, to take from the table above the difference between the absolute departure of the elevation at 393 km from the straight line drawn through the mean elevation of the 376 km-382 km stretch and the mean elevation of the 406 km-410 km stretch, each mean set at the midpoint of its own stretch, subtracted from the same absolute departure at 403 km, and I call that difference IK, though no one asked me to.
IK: -10.3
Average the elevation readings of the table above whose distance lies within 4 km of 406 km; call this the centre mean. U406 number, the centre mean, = 156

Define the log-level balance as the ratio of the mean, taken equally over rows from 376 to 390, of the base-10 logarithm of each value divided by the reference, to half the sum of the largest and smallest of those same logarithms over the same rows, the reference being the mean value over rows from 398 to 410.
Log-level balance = 1.00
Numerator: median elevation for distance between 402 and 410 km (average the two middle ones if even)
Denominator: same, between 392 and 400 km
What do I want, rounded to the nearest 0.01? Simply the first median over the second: 0.97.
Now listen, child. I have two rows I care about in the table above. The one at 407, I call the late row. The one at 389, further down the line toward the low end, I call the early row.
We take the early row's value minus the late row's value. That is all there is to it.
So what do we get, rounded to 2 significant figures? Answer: 10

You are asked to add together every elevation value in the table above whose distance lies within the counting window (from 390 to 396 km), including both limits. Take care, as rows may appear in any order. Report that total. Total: 495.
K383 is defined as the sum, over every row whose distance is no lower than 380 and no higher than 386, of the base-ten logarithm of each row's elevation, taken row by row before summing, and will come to 6.6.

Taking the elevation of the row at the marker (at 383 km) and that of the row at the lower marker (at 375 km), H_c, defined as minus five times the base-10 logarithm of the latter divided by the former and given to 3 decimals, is -0.040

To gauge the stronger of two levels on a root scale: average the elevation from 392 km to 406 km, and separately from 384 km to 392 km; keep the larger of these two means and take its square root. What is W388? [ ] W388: 12.8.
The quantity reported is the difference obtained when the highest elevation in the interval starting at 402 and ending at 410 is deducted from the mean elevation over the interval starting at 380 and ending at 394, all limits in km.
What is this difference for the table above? 7.1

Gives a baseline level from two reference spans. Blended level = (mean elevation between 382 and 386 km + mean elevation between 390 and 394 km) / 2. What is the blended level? 164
